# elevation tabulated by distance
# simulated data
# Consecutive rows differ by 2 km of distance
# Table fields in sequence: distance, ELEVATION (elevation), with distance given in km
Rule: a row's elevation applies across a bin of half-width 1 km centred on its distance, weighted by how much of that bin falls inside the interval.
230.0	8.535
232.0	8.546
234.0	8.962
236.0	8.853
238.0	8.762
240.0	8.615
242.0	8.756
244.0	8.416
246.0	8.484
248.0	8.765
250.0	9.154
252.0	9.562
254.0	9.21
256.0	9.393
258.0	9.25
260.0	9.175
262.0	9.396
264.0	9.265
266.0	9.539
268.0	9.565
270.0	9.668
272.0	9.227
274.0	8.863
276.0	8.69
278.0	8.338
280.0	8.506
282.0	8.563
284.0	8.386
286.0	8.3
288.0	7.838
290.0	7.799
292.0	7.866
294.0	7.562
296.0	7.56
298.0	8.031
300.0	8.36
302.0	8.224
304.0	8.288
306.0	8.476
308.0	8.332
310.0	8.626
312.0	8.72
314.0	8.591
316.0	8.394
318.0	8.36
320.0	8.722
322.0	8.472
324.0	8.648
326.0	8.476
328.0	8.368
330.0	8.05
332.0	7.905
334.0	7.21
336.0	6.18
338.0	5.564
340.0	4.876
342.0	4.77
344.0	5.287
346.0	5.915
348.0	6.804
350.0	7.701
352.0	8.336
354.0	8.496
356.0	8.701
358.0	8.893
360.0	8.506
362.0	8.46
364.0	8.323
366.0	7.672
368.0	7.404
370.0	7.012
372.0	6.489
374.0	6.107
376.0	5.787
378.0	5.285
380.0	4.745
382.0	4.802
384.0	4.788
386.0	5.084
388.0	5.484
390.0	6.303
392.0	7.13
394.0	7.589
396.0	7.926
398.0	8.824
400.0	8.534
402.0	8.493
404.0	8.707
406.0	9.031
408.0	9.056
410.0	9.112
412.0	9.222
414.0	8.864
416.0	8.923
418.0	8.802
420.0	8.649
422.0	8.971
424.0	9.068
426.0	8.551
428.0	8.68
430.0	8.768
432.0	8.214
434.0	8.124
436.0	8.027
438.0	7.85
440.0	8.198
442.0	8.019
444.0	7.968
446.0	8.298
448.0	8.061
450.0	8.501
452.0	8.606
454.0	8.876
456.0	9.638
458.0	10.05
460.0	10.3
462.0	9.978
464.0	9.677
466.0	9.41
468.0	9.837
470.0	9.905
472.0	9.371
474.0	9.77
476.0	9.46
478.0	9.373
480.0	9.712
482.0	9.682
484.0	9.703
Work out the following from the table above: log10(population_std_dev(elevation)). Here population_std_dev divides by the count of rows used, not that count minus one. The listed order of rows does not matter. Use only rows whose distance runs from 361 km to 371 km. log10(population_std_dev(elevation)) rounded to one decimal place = -0.3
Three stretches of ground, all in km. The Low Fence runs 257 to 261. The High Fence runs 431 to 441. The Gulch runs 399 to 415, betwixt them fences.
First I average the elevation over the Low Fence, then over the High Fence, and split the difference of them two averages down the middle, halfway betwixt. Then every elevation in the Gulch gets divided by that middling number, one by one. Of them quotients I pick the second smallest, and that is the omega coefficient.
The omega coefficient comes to 0.99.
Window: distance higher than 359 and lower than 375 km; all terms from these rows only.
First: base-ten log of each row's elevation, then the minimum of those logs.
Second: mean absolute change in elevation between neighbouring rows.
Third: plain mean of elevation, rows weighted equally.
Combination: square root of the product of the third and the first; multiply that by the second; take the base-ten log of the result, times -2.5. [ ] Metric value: 0.2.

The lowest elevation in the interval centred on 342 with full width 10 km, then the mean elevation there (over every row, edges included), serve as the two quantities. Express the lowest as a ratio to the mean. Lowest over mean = 0.903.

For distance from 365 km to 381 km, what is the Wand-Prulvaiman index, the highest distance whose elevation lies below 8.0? 380.0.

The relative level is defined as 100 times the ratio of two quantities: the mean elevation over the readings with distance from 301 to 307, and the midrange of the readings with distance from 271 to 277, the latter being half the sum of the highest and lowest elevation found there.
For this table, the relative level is 93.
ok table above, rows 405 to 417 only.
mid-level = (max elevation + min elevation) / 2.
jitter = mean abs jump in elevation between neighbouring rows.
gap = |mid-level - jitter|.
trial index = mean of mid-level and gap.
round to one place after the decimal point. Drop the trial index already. 9.0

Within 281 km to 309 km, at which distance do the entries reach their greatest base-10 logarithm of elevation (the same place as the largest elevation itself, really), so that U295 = 282.0 km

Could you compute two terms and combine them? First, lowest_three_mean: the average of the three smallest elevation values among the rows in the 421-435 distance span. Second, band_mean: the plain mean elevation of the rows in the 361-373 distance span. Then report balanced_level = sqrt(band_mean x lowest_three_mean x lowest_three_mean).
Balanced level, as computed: 23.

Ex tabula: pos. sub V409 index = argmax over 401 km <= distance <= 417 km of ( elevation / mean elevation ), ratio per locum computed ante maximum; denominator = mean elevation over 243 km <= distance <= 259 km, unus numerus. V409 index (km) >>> 412.0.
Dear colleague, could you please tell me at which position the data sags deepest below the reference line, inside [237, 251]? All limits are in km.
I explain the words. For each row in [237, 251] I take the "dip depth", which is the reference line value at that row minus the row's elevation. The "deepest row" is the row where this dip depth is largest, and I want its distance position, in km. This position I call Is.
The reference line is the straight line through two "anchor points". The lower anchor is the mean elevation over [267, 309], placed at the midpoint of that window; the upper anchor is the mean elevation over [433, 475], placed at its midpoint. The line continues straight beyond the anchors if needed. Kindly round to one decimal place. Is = 244.0 km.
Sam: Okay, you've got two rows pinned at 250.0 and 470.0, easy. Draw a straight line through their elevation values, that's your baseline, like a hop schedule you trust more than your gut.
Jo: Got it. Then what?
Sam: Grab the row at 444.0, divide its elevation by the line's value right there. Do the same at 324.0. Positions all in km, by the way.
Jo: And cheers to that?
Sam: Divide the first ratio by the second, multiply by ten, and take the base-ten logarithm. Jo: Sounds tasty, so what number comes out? 0.95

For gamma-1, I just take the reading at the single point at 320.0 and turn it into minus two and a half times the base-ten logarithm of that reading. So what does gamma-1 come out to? -2.35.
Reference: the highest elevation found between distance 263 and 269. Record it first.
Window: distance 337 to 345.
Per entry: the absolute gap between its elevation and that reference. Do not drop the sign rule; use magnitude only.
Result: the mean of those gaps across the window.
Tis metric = 4.4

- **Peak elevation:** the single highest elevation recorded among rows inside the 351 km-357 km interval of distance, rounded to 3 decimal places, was 8.701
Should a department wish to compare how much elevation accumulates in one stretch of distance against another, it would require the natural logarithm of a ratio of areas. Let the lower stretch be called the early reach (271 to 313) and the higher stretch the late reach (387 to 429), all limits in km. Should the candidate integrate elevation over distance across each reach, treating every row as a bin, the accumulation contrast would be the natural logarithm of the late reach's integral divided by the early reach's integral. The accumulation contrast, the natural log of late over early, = 0.01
